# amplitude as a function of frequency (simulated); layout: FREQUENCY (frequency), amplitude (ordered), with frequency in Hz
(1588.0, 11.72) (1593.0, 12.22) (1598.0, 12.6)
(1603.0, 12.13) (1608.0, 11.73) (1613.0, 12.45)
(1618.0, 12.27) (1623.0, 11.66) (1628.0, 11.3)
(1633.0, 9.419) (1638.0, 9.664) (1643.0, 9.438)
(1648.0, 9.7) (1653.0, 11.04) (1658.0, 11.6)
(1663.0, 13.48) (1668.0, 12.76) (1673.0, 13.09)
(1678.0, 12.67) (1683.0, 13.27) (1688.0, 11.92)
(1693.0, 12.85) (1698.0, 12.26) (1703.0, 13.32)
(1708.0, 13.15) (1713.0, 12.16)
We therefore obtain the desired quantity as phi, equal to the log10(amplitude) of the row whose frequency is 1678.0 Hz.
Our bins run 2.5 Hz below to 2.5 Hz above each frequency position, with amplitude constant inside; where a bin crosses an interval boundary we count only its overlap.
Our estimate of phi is 1.10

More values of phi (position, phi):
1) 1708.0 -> 1.12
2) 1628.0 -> 1.05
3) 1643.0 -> 0.97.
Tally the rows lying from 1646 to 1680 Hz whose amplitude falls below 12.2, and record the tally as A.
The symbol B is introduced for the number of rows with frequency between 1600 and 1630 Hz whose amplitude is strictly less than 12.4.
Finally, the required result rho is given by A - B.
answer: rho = -2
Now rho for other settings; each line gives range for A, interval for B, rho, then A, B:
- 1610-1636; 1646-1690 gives -1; 3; 4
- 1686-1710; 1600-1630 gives -4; 1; 5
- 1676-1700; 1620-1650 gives -5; 1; 6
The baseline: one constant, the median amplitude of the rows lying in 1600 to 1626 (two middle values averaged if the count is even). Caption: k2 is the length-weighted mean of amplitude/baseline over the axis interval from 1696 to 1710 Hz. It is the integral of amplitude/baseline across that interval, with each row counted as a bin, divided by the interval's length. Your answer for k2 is 1.07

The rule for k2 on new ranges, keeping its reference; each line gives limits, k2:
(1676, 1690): 1.04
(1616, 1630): 0.97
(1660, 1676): 1.08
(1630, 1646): 0.79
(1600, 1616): 1.00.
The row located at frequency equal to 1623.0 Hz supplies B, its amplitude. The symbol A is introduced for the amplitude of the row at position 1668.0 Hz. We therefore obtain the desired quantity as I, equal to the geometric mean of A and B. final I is 12.2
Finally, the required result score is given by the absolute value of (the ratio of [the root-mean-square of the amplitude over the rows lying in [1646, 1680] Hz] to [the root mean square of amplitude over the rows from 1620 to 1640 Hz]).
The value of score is 1.15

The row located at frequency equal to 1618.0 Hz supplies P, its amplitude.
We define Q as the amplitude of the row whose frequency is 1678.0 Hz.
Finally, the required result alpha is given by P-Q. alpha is -0.4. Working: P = 12.27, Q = 12.67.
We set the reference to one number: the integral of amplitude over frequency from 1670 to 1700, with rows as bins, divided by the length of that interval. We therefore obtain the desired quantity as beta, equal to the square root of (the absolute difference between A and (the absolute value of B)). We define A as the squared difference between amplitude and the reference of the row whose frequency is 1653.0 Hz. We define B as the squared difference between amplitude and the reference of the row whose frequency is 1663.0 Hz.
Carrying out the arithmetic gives 1.4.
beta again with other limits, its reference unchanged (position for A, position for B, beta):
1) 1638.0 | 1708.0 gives 3.0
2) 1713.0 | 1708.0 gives 0.2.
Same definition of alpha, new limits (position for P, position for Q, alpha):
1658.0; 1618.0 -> -0.7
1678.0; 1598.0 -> 0.1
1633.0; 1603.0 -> -2.7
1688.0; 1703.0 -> -1.4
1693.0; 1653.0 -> 1.8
